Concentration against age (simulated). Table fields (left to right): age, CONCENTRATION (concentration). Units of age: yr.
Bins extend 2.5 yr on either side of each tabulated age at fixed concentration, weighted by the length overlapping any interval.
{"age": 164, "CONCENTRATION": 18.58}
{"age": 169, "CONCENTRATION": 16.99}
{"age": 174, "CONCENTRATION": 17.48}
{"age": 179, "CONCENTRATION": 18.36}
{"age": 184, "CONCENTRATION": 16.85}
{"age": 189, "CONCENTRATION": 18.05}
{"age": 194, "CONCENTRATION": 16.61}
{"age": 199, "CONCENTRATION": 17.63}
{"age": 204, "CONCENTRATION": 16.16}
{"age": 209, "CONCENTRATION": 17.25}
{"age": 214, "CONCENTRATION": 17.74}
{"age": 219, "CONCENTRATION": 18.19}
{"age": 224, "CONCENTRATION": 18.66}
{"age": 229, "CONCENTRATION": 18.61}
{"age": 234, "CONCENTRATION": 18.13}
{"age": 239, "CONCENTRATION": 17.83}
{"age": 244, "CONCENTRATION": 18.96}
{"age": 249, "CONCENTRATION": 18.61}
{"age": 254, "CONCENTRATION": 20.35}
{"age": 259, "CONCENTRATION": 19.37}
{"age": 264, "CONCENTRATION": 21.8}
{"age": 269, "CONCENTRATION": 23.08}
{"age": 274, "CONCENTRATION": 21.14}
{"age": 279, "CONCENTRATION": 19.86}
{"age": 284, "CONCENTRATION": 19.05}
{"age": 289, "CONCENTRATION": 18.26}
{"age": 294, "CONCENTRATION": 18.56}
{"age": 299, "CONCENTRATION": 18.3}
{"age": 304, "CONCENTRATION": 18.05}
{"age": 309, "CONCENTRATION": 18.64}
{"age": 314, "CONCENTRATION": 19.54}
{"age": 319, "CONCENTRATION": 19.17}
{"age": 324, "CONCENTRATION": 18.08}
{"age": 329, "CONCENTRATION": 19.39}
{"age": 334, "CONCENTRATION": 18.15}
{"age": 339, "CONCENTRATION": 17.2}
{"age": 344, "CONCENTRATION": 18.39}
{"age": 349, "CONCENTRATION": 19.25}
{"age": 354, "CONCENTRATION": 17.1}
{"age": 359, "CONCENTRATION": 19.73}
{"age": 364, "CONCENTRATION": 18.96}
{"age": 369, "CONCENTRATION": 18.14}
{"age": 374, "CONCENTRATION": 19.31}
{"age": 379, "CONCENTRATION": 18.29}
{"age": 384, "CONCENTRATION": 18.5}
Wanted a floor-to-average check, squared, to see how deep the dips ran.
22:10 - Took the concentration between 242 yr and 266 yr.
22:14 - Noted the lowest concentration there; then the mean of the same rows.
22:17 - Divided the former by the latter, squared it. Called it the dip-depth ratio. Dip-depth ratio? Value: 0.88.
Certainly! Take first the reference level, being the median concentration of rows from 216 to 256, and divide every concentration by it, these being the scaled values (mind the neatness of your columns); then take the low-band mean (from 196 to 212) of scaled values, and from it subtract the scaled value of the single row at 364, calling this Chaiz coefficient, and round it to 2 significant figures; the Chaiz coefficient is -0.10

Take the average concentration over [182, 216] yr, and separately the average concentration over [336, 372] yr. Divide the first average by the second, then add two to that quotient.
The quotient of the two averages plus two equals 2.93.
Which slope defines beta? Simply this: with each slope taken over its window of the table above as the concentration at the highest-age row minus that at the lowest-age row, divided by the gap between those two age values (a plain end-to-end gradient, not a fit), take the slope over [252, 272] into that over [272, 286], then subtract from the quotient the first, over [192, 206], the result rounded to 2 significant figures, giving -1.1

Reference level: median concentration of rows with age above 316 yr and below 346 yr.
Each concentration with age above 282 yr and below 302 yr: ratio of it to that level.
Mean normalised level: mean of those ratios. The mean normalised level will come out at 1.01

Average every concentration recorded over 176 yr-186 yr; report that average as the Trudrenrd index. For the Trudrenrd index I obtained 17.6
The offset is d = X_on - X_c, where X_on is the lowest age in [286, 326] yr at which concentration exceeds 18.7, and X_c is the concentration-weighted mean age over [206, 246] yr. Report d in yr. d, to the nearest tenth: 87.3 yr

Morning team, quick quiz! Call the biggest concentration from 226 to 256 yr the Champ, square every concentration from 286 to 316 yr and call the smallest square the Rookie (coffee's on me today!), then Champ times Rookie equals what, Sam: 6630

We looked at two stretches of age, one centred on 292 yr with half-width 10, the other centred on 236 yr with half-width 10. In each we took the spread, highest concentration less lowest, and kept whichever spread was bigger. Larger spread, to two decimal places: 1.13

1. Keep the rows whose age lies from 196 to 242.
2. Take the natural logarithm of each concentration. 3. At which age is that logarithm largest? 224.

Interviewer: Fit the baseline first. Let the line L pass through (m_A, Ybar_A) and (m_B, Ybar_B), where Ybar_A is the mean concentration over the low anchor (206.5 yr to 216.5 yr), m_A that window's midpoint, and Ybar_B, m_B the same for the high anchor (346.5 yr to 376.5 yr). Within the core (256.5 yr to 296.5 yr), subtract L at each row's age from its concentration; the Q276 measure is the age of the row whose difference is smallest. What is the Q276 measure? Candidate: 289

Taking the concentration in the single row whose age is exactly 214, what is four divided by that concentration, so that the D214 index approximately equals 0.225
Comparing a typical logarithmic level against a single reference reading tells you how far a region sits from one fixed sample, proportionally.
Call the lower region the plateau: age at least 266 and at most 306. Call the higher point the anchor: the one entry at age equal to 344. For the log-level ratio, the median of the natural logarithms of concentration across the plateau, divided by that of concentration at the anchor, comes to 1.01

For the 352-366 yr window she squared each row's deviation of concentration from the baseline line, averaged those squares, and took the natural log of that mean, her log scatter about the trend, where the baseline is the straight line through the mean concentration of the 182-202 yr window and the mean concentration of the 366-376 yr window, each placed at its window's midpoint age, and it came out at 0.16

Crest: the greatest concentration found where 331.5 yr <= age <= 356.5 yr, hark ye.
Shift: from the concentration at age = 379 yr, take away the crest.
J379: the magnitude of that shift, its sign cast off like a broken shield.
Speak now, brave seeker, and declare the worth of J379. 1.0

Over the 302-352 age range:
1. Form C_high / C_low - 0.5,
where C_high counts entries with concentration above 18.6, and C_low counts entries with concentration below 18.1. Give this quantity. 1.2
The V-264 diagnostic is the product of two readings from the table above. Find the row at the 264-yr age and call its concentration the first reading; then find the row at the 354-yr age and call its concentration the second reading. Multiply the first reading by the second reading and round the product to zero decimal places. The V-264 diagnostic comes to 373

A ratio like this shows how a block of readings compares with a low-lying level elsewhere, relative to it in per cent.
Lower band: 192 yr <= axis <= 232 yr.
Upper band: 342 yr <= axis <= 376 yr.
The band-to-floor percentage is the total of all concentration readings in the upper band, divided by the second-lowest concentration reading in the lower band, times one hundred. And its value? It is 788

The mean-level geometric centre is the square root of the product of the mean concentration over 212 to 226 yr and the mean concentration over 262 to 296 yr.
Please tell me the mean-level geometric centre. 19.2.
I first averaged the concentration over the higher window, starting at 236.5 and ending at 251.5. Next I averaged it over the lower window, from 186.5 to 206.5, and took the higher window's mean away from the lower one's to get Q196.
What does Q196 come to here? -1.4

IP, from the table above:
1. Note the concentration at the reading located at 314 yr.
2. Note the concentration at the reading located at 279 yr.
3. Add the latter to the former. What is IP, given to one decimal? 39.4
